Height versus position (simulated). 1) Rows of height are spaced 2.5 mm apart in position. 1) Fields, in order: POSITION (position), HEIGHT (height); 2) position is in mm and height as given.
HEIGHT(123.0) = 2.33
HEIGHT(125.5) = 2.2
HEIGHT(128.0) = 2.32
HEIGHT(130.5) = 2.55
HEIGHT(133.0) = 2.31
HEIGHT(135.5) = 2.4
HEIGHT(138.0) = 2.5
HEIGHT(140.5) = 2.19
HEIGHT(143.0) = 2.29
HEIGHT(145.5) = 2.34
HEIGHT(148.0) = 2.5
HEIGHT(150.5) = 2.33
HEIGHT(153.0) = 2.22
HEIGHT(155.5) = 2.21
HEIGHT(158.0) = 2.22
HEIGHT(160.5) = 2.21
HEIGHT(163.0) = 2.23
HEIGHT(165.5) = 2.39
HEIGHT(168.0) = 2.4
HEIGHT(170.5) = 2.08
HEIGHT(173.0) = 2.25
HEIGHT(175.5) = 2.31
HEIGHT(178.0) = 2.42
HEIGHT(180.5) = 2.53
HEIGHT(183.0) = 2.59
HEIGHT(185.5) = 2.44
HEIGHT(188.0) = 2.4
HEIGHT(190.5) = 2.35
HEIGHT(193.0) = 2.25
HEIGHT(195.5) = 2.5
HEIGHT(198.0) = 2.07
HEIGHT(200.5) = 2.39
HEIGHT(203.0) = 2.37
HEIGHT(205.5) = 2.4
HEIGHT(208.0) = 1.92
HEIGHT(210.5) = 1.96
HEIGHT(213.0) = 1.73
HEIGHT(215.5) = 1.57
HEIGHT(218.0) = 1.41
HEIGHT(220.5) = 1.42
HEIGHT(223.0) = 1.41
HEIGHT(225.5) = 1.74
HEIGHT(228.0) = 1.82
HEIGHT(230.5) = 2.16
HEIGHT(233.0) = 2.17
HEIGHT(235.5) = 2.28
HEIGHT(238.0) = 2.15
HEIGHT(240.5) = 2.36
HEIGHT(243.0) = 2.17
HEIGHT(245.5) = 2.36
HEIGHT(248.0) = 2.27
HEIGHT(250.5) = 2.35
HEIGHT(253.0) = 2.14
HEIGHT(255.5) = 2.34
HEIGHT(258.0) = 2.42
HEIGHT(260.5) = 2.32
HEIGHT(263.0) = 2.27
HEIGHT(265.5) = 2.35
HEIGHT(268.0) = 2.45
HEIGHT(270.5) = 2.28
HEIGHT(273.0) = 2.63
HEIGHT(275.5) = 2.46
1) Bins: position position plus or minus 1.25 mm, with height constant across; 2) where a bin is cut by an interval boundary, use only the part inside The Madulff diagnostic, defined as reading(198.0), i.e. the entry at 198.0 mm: 2.07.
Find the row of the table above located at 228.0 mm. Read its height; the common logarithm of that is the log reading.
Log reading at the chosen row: 0.260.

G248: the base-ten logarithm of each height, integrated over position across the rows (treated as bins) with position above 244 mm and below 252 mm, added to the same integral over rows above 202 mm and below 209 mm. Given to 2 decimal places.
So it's 5.35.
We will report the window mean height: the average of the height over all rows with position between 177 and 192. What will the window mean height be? 2.45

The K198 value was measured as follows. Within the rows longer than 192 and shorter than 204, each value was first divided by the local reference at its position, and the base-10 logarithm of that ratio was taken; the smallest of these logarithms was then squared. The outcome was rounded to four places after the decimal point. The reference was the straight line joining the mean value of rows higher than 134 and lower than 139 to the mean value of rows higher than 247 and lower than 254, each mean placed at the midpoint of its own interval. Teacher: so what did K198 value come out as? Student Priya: 0.0029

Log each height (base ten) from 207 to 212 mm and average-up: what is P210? 0.29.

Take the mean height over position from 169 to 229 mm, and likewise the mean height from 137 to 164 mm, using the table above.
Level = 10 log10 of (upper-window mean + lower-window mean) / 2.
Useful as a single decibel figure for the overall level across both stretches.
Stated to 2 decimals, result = 3.42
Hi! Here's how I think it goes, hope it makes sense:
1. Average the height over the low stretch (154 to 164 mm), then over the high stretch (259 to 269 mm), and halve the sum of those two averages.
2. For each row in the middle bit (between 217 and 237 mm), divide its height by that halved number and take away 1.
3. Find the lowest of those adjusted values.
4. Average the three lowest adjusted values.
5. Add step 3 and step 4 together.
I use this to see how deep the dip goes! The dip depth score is -0.76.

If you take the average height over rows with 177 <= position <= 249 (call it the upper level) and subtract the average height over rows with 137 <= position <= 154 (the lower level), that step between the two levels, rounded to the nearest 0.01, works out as -0.21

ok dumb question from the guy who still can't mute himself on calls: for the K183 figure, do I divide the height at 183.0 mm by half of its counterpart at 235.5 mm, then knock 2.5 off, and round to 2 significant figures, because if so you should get -0.23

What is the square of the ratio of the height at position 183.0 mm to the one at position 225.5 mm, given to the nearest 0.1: 2.2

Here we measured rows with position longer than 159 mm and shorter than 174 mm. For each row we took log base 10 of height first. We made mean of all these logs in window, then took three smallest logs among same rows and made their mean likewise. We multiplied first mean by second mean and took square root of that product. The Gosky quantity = 0.345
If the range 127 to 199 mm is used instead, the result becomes 0.346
